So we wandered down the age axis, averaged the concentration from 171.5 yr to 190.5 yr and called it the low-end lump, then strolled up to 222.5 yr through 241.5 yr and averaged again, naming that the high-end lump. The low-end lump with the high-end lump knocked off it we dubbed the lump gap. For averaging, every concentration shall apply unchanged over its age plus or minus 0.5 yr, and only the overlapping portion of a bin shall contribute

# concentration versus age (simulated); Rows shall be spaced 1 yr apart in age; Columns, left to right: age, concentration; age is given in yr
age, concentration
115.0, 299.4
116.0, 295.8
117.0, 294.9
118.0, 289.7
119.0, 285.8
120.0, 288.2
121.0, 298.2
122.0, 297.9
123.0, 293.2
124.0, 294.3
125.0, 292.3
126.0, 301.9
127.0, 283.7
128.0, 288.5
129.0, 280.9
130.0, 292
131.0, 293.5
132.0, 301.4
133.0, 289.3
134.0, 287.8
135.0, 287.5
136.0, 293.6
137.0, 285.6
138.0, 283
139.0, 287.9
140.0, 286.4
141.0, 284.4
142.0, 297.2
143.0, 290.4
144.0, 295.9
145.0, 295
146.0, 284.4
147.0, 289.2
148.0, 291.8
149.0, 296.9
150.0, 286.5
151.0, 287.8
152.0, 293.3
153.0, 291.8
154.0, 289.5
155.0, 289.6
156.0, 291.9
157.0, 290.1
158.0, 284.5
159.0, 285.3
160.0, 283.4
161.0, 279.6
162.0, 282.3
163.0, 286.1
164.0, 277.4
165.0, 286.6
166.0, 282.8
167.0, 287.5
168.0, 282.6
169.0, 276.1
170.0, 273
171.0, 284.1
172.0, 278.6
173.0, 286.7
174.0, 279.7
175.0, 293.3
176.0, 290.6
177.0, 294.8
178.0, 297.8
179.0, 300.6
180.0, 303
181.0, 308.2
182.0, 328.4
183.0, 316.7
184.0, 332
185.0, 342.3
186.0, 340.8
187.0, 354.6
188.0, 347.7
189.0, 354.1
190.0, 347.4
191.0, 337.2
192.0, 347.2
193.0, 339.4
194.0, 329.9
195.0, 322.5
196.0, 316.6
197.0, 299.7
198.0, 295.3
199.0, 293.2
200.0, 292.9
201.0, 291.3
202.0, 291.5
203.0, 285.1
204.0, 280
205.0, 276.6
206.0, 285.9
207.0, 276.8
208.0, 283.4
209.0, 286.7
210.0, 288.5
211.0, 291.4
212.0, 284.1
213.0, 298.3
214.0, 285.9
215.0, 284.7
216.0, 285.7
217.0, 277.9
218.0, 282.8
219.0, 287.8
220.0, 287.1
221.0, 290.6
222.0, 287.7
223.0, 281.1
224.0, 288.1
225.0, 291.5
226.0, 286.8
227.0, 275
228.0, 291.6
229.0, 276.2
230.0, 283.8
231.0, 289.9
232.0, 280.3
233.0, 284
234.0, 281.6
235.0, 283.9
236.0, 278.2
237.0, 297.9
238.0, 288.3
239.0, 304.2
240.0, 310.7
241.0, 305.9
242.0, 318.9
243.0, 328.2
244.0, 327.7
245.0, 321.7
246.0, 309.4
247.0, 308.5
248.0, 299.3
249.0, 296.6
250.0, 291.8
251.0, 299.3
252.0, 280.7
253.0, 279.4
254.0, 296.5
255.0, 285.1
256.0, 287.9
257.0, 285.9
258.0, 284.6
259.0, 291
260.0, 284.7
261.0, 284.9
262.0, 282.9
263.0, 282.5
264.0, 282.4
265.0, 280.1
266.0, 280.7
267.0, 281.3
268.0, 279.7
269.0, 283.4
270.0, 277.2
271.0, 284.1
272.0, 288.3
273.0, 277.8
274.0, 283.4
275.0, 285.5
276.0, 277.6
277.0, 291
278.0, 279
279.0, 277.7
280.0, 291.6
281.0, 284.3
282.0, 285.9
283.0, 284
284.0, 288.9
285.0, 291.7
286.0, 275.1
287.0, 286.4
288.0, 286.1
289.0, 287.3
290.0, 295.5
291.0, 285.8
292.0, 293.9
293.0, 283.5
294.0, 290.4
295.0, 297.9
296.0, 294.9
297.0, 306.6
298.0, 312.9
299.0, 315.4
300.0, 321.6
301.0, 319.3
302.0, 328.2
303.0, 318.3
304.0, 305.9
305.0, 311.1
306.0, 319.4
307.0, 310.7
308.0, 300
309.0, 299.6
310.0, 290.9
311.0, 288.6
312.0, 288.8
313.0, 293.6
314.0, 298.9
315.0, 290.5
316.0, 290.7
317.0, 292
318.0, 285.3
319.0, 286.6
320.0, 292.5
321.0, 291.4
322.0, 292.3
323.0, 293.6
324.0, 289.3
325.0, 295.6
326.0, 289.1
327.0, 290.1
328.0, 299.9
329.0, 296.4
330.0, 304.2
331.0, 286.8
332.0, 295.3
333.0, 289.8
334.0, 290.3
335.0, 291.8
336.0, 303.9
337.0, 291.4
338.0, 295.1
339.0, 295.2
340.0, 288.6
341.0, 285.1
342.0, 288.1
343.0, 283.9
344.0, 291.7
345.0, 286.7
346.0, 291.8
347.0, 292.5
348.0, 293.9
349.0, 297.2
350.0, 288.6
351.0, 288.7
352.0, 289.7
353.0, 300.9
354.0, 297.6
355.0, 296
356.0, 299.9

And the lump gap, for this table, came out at 27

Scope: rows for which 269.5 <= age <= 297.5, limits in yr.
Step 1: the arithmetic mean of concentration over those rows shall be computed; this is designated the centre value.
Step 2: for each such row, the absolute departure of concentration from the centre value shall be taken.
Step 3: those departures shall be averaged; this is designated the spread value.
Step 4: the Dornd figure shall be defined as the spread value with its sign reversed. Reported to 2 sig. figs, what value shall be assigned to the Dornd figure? -5.4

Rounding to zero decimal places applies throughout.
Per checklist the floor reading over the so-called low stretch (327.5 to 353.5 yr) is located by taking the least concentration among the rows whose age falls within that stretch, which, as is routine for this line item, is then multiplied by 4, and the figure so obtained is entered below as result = 1136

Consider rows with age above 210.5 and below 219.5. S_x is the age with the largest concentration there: 213.0 yr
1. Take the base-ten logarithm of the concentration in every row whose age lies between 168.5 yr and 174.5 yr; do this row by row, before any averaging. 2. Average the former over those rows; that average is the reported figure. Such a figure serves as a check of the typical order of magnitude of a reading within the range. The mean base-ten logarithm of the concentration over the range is 2.45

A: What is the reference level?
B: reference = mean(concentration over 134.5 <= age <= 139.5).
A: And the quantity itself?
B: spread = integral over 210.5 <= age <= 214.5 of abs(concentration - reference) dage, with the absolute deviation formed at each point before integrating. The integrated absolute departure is 19.7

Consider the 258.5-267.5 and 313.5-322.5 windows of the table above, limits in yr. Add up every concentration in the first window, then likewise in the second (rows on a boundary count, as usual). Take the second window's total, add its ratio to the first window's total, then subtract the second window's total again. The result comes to 1.03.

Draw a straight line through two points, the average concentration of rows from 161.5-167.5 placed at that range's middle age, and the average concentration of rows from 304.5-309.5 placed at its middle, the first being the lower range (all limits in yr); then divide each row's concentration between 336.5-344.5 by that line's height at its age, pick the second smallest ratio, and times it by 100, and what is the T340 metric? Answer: 90.8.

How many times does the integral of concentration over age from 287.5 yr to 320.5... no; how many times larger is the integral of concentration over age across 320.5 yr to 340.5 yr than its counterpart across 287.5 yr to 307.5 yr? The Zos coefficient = 0.96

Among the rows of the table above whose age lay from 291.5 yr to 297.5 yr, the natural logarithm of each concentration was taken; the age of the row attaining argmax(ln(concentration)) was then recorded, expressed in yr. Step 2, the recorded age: 297.0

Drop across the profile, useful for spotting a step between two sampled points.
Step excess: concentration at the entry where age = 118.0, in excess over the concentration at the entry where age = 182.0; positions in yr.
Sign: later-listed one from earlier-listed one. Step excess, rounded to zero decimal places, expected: -39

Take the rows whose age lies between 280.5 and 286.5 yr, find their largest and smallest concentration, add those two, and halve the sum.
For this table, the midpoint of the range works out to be 283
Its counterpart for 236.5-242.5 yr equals 304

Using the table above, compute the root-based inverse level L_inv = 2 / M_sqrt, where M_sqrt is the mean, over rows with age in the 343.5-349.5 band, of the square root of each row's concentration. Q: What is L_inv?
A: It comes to 0.117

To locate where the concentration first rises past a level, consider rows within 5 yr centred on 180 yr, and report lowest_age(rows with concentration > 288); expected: 178.0 yr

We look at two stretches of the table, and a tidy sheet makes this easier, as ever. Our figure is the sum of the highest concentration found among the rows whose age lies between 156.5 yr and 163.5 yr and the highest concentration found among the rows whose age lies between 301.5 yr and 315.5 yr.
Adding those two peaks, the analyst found 618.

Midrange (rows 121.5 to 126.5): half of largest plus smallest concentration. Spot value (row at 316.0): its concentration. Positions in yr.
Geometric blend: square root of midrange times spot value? 294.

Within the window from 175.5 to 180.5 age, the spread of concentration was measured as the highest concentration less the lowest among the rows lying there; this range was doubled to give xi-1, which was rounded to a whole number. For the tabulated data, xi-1 25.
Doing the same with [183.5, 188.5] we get 45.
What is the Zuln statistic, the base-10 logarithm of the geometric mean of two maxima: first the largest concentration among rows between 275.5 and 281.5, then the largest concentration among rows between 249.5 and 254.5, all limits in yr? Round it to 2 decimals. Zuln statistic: 2.47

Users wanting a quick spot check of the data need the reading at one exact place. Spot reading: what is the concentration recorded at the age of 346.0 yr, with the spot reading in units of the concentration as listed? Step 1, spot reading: 291.8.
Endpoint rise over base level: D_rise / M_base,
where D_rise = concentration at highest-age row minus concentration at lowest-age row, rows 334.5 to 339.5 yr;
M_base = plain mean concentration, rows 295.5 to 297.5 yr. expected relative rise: 0.01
